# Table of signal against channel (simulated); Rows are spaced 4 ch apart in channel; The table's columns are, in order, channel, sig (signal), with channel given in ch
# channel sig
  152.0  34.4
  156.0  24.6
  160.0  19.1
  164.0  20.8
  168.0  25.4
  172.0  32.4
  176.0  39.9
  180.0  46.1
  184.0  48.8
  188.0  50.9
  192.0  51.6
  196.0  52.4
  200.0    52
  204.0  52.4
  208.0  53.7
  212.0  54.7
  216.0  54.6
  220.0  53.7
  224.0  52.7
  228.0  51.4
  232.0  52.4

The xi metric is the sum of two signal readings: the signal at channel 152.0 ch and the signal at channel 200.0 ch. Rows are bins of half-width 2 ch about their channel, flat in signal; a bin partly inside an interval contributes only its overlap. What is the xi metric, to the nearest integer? 86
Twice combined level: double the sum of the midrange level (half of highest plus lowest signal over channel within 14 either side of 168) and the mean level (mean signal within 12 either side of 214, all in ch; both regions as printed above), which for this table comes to 172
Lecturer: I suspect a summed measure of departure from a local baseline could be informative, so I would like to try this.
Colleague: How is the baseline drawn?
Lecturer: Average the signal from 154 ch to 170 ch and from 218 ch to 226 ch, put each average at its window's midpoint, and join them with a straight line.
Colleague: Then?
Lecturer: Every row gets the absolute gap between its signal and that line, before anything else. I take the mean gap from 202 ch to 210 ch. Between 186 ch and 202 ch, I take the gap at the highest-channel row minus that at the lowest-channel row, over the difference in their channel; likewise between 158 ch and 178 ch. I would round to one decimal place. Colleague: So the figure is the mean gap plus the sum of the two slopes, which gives 8.1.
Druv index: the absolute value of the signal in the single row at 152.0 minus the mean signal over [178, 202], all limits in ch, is 16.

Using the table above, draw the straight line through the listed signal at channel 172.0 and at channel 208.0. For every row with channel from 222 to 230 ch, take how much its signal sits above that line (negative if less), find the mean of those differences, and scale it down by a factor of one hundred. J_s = -0.12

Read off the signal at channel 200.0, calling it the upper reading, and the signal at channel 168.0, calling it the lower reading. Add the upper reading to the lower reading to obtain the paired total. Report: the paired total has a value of 77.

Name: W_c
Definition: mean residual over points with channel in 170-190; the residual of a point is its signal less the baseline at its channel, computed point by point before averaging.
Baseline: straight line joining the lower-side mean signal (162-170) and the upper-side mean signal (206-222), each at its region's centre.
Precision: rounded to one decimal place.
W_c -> 11.5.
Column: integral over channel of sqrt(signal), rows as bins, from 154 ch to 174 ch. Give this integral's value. 98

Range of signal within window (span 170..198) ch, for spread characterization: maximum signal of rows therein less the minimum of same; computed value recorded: 20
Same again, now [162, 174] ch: 12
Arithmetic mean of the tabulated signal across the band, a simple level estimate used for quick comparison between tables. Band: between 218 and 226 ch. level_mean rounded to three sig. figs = 53.2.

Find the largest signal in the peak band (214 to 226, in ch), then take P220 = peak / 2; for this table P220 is 27.3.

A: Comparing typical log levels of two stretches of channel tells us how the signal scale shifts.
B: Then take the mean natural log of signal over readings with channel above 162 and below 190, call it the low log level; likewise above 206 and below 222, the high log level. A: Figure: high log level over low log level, 1.11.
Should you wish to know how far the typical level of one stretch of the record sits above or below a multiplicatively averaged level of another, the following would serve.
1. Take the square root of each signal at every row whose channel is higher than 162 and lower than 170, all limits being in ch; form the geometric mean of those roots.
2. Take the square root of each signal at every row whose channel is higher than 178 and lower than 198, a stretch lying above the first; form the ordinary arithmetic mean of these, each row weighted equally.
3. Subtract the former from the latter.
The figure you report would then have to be 2.3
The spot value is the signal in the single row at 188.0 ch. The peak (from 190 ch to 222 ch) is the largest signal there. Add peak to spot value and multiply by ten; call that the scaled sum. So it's 1056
